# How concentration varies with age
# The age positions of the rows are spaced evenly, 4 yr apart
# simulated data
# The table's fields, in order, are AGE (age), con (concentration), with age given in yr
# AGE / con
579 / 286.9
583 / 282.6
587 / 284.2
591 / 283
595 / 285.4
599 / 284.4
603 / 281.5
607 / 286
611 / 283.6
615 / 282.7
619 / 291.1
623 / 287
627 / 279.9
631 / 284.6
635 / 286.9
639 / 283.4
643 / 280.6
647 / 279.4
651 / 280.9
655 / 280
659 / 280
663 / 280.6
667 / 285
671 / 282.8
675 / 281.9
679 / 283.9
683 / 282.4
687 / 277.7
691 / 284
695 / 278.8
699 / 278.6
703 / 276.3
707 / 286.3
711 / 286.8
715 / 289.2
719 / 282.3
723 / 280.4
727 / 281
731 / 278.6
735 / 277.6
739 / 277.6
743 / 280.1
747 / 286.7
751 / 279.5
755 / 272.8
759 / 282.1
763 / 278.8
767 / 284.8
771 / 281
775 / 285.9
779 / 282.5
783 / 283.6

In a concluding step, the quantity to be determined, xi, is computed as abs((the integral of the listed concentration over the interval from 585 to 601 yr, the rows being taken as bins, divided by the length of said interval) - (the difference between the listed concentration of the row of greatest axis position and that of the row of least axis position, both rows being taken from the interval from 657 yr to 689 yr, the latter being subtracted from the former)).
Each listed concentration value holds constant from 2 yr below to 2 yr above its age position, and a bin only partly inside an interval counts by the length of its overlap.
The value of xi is 287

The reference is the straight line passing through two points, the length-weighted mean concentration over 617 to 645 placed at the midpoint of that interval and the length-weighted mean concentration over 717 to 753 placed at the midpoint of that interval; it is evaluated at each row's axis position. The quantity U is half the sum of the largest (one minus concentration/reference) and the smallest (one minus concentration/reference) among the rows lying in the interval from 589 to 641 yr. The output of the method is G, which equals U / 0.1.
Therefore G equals -0.01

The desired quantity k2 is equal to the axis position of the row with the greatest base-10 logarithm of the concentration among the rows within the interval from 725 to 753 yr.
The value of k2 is 747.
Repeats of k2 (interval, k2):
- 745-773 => 747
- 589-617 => 607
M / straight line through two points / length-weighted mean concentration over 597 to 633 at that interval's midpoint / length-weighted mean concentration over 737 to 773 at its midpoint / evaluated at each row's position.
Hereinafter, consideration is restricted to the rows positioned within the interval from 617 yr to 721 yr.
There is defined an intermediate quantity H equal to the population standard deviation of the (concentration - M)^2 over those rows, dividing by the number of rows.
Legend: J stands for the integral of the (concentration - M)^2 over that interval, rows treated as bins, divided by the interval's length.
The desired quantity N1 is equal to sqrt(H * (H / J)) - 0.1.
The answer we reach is 3.9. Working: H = 14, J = 13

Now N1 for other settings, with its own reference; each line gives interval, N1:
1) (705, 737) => 4.6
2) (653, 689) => 2.7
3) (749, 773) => 5.3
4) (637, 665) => 1.6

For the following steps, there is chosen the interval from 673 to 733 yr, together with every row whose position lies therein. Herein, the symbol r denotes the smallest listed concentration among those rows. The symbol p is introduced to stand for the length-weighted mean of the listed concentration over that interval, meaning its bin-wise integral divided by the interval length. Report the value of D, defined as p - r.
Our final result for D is 5.6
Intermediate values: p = 281.9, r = 276.3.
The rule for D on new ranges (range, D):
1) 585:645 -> 4.4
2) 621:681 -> 3.1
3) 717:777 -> 7.8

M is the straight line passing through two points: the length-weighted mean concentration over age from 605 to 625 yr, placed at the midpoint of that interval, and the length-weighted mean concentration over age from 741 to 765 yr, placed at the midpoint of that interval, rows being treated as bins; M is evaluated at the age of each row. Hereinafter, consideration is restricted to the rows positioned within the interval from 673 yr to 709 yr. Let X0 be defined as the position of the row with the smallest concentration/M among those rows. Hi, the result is 703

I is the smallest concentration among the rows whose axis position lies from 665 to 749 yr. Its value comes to 276.3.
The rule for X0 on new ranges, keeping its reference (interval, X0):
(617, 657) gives 627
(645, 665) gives 647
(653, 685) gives 655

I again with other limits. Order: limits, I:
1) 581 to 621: 281.5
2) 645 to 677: 279.4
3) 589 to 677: 279.4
